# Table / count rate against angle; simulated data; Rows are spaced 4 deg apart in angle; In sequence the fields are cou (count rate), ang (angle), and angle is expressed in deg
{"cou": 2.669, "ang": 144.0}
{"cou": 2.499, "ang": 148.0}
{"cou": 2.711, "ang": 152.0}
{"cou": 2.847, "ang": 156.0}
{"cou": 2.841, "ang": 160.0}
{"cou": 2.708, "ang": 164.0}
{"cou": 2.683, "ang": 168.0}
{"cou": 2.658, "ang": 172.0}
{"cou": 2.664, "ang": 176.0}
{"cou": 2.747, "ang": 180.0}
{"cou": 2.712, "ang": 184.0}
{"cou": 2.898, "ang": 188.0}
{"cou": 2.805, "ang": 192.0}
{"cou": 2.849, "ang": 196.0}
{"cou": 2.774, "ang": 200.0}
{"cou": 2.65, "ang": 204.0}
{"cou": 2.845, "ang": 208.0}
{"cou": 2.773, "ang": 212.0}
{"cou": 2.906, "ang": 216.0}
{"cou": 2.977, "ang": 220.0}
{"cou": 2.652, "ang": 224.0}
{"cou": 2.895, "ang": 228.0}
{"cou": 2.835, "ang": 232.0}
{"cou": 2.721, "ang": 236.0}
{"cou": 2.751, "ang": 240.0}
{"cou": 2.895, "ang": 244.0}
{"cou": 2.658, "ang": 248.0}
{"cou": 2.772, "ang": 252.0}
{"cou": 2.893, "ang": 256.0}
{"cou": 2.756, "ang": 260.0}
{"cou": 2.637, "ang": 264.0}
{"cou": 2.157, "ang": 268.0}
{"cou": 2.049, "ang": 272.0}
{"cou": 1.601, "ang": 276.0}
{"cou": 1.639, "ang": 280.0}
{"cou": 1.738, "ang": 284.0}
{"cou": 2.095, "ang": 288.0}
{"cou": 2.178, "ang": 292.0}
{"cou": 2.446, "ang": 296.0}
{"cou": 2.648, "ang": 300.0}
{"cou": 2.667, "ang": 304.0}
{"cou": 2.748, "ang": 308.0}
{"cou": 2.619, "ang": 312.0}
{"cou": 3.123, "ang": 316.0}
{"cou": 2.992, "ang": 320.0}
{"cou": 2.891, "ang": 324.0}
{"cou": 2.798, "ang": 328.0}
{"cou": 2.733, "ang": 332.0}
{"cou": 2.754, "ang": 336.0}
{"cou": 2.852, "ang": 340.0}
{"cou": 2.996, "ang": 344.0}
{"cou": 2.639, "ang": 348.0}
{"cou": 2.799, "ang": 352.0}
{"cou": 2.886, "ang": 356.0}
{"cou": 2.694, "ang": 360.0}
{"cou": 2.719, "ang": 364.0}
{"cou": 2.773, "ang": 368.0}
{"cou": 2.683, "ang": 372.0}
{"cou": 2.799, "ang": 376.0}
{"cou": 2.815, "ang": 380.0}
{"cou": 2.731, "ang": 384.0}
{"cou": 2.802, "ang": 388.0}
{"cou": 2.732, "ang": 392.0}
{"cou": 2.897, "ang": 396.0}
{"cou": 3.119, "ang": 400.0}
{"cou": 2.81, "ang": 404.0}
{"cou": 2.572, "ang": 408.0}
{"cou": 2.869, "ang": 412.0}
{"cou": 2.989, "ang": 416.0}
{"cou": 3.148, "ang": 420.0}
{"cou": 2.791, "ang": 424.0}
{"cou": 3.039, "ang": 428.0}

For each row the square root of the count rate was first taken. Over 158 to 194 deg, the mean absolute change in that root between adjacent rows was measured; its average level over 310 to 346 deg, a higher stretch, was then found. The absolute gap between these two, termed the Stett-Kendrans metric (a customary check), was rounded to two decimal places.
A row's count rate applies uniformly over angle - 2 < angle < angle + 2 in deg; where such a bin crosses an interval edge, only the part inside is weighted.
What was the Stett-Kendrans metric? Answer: 1.67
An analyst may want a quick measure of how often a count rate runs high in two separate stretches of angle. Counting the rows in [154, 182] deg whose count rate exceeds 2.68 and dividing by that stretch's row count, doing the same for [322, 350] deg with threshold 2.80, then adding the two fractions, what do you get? 1.1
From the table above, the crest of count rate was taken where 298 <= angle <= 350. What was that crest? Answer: 3.123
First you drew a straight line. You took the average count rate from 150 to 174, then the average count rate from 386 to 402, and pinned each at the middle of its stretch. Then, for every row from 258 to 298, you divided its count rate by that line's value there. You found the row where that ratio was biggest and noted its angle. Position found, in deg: 260.0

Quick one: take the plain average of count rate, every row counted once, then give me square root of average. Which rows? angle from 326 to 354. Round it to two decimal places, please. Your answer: 1.67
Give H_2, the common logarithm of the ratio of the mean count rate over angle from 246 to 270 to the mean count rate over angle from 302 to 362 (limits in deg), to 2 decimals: -0.03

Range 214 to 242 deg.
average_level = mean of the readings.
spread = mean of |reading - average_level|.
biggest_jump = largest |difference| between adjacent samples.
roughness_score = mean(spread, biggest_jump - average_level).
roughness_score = -1.20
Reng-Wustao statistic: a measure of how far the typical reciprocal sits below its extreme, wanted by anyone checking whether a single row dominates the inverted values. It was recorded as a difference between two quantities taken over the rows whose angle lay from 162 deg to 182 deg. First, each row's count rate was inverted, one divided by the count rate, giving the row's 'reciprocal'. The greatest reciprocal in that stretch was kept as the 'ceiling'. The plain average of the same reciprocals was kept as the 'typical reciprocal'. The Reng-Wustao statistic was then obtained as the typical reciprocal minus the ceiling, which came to 0.00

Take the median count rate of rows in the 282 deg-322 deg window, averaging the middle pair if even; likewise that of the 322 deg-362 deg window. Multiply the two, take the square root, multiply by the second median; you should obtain 7.6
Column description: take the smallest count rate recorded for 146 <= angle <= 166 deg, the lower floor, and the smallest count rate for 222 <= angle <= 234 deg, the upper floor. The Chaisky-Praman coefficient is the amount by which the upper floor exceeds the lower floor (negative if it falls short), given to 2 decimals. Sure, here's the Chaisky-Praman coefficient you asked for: 0.15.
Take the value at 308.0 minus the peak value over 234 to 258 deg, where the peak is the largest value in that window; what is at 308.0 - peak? -0.1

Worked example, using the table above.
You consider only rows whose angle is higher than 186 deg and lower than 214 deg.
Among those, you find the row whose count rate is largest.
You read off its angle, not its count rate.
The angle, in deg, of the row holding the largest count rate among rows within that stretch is 188.0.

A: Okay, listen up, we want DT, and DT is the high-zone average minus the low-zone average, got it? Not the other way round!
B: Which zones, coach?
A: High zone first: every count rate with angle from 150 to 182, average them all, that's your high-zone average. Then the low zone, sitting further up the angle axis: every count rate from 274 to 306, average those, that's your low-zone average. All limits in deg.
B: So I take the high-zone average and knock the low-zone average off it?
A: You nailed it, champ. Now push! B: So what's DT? 0.6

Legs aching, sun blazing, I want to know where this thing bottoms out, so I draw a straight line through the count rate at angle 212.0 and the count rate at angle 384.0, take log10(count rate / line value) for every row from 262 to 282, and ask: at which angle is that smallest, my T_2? 276.0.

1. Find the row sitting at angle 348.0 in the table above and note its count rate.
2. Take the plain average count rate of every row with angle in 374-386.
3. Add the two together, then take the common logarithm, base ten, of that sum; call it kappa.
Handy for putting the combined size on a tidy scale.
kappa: 0.734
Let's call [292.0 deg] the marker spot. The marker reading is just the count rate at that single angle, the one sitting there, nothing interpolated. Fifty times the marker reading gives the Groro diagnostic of 109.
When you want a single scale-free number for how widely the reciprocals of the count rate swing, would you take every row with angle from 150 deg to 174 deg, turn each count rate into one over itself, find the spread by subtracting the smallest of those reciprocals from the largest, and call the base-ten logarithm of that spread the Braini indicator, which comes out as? -1.60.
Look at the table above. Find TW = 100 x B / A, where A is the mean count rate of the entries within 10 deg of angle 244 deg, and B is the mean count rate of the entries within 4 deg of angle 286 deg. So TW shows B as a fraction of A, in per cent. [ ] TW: 69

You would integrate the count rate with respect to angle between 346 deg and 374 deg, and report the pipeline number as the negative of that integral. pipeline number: -77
